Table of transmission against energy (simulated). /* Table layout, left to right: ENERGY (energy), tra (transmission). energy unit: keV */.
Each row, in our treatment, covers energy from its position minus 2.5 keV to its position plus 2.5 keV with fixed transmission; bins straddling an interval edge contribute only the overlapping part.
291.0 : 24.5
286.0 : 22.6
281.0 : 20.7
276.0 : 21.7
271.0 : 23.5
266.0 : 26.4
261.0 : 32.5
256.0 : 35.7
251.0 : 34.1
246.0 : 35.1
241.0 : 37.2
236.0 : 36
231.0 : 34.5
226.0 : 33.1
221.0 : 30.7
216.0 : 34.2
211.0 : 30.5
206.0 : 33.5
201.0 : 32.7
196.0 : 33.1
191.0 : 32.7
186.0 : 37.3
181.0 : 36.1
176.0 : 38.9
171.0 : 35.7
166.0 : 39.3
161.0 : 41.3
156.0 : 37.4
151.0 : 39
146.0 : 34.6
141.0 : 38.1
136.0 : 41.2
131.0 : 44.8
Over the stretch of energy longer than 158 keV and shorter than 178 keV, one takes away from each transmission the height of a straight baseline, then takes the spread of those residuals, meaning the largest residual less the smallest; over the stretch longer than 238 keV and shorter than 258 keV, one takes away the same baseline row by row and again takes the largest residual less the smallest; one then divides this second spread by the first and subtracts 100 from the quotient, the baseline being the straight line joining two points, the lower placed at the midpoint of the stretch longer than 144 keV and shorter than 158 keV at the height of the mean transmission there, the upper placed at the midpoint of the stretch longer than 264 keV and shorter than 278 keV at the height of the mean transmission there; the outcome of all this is -99.5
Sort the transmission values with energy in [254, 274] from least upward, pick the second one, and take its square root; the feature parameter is 5.14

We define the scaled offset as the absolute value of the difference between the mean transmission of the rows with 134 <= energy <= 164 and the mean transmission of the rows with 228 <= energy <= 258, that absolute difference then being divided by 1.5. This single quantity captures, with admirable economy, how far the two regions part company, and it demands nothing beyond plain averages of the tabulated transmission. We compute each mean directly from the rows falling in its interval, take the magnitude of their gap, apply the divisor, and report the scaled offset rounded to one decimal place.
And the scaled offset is 2.1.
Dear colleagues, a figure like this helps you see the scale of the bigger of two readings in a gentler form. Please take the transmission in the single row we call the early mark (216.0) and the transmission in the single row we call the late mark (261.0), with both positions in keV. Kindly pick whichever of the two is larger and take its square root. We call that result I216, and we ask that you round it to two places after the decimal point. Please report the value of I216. 5.85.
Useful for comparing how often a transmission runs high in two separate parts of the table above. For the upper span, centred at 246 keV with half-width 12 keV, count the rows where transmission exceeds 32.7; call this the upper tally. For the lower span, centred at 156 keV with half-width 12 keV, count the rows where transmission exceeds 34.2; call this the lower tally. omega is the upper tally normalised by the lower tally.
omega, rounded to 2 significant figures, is 1.0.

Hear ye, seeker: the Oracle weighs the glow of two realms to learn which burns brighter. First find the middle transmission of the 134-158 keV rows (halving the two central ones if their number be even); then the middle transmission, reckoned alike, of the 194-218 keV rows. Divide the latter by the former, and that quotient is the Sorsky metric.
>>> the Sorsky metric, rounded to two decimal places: 0.87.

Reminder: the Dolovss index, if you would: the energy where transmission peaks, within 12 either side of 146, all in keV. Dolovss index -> 136.0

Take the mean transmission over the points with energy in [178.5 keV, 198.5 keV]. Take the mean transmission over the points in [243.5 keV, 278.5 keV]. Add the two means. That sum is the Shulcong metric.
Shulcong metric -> 65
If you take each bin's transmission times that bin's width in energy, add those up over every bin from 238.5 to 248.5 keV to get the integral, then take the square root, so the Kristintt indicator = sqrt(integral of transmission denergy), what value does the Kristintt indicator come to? 19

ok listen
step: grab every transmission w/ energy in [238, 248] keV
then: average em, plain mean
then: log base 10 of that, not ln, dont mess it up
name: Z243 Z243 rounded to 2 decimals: 1.56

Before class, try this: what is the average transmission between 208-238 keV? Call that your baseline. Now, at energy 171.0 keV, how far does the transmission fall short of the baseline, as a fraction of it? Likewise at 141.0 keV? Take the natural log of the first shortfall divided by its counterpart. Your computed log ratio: -1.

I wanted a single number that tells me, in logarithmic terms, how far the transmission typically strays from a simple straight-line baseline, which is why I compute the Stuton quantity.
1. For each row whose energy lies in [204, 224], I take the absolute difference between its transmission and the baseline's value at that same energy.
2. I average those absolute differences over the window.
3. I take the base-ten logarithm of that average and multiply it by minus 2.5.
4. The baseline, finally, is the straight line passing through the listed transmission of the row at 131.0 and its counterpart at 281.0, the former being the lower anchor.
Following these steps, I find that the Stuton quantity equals -0.4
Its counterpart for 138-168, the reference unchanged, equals -1.3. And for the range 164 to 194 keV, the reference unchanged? -0.4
